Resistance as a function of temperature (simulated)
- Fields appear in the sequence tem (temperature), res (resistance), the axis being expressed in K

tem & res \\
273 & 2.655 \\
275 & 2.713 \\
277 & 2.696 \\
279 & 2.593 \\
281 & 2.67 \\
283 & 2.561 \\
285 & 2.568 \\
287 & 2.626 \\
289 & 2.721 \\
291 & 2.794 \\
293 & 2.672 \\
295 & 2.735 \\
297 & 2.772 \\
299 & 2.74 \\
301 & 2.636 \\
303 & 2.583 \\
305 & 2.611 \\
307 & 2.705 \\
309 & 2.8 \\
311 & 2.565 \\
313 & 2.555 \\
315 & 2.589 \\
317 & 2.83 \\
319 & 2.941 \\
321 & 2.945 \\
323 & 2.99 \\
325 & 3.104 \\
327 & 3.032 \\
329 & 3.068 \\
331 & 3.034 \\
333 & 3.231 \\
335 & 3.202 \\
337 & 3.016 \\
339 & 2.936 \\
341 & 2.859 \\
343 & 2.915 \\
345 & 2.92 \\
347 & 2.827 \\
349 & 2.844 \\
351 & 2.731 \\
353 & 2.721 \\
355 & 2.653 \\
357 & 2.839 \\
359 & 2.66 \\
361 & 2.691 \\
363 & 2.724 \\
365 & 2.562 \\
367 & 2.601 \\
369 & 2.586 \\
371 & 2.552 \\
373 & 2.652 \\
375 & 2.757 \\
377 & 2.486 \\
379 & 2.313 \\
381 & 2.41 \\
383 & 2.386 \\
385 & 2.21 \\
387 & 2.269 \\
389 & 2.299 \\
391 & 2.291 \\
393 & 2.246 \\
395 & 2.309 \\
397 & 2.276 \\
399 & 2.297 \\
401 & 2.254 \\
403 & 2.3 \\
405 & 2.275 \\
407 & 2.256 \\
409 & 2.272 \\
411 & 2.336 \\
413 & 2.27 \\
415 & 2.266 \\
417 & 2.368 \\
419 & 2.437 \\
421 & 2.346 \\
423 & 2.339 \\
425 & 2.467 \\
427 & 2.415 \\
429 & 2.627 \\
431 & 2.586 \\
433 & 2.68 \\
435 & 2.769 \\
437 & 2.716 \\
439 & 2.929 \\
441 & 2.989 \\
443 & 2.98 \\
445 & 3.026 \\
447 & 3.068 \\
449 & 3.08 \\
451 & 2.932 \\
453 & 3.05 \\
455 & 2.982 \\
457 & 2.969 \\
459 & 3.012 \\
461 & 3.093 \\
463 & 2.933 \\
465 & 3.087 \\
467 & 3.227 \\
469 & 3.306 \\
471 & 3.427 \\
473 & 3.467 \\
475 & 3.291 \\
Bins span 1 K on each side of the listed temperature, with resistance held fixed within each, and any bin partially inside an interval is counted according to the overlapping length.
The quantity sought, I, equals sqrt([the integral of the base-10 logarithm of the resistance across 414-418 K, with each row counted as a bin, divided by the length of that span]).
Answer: 0.60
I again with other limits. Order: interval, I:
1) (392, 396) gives 0.60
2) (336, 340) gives 0.69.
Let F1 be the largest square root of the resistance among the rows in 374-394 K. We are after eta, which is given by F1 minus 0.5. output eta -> 1.16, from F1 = 1.66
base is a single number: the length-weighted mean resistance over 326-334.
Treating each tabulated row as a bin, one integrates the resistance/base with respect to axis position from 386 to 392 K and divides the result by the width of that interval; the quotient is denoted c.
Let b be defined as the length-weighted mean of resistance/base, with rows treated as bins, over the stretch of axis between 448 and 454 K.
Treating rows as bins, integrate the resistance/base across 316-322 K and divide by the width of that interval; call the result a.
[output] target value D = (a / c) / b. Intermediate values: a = 0.94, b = 0.98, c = 0.74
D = 1.30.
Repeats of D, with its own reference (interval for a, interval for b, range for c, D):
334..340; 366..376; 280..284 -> 1.37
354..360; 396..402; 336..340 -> 1.24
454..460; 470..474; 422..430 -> 1.09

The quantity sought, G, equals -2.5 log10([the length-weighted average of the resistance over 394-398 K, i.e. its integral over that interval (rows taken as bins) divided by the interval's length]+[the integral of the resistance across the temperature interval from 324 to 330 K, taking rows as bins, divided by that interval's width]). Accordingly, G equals -1.82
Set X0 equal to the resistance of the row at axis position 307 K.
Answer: 2.705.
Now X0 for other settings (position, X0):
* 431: 2.586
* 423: 2.339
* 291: 2.794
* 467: 3.227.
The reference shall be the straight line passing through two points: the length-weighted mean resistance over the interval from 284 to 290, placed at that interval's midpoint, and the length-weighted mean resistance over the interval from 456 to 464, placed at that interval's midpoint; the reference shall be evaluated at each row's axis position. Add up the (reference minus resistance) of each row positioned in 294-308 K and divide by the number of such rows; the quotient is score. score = -0.02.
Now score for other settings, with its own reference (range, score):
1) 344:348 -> -0.11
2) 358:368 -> 0.15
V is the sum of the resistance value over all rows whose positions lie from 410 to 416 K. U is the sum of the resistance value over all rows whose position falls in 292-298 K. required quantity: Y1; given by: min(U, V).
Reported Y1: 6.9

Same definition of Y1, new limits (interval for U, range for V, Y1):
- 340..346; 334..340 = 8.7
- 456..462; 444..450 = 9.1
